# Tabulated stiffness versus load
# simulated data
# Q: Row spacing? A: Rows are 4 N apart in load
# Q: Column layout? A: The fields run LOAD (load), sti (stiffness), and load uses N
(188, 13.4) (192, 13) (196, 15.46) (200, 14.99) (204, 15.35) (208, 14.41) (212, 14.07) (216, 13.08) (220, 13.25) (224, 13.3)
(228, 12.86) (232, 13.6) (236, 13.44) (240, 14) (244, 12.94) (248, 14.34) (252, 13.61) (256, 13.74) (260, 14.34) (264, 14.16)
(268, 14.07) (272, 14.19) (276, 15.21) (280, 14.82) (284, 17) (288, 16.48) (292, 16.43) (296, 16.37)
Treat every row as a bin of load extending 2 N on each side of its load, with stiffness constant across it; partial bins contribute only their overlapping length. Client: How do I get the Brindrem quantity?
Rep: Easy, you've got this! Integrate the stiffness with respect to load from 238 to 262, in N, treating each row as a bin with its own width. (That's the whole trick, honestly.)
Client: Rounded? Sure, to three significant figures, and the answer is 332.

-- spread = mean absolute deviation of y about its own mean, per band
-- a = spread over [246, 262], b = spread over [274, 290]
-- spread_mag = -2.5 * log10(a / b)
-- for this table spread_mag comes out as 1.0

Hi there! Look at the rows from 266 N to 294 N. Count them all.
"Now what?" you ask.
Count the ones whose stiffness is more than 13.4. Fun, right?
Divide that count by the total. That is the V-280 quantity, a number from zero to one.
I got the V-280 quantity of 1.0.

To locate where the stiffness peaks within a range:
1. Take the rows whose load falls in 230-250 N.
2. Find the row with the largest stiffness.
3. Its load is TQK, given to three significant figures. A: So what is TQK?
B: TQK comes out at 248 N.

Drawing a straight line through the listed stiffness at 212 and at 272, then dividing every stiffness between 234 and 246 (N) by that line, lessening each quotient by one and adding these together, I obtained -0.14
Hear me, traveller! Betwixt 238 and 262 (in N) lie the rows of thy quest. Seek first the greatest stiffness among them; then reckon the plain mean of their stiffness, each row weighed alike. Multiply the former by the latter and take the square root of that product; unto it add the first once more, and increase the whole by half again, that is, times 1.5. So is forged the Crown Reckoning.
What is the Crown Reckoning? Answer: 42.6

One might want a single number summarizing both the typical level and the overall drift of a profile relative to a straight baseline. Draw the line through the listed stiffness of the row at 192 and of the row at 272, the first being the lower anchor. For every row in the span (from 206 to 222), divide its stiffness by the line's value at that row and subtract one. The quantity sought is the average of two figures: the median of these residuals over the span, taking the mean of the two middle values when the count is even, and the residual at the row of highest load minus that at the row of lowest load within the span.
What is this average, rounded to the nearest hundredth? -0.04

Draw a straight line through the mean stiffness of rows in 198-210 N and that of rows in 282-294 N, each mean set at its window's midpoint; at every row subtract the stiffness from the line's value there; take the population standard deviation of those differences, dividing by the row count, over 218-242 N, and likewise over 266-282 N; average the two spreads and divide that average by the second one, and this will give 0.84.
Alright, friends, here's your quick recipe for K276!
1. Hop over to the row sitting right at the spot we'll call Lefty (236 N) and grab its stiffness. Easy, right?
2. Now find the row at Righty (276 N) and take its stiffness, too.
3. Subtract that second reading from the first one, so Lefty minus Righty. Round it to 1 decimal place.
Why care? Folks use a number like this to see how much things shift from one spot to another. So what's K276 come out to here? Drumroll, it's -1.8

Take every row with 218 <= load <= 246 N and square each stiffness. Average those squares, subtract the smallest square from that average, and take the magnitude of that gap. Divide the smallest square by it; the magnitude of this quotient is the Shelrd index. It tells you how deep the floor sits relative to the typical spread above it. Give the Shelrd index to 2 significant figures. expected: 13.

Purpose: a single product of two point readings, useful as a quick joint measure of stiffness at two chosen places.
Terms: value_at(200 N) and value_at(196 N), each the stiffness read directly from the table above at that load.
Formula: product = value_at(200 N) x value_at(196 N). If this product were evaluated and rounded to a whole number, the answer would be 232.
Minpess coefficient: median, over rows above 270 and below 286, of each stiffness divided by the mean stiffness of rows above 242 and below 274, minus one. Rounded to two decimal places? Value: 0.08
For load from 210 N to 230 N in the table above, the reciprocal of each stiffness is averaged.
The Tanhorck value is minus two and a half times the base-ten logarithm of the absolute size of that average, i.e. 2.81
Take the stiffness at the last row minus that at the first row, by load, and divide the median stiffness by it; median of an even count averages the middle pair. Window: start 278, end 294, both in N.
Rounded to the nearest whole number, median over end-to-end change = 10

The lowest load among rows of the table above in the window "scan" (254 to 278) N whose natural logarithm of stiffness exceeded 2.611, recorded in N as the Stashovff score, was 256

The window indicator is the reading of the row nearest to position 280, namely 14.82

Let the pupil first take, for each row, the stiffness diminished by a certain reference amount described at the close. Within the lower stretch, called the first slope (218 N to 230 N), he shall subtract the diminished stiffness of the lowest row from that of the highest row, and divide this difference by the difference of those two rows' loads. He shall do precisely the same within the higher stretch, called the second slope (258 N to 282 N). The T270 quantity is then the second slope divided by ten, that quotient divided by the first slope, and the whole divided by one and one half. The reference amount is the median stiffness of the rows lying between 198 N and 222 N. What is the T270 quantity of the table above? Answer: -0.033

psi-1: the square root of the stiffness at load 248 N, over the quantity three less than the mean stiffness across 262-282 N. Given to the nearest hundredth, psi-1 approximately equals 0.33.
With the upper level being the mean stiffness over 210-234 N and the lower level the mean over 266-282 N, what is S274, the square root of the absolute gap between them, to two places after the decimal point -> 1.10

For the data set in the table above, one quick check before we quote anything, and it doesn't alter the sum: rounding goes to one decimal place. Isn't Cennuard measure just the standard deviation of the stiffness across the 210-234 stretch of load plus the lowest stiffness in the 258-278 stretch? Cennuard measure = 14.5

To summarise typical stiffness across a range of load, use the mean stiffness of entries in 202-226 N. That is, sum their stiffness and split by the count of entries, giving 13.9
